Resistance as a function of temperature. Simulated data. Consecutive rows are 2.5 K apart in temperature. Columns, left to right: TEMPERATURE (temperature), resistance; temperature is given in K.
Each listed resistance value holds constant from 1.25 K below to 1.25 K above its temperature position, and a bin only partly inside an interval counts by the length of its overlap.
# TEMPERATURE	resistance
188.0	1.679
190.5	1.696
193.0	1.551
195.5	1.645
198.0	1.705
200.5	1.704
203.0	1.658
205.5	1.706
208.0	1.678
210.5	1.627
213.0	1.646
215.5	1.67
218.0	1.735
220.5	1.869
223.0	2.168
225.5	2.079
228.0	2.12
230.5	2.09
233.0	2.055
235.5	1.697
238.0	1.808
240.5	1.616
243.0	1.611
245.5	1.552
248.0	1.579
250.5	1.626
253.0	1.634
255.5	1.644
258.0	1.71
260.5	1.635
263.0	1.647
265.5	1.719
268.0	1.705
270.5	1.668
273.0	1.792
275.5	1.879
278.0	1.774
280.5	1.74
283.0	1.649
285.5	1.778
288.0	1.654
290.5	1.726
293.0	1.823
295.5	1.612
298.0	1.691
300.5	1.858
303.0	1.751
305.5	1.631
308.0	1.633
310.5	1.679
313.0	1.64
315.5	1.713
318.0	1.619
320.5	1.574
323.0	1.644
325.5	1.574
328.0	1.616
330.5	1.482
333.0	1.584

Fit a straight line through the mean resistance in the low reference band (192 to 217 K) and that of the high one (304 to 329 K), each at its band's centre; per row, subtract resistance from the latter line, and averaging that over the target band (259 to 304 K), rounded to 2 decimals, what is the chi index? -0.09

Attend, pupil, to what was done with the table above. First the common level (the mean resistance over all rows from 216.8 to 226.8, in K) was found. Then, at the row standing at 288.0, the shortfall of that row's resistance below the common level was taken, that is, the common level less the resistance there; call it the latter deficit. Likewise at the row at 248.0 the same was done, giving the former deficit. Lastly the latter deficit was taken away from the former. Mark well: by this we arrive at 0.1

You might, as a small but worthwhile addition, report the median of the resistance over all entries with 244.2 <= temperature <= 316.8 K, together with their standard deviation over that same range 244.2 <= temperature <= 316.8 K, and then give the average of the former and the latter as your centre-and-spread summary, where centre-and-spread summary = 0.88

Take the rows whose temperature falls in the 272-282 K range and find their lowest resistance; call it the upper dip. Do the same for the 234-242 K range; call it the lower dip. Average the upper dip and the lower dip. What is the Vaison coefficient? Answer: 1.678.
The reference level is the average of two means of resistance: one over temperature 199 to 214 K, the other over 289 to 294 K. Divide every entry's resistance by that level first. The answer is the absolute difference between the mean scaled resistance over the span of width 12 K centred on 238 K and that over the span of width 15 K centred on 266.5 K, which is 0.04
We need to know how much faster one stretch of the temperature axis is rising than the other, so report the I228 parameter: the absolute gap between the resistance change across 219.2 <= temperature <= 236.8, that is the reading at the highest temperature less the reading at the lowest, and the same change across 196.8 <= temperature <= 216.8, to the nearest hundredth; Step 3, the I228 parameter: 0.14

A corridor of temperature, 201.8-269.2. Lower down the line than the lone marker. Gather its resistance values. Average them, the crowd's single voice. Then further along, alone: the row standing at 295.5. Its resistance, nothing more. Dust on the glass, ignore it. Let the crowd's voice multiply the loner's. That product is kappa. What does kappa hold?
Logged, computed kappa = 2.82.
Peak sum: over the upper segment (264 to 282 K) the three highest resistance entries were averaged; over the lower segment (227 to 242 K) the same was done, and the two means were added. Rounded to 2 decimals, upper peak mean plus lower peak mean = 3.90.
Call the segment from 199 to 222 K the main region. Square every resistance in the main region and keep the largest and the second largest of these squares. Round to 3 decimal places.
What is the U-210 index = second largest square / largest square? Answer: 0.862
